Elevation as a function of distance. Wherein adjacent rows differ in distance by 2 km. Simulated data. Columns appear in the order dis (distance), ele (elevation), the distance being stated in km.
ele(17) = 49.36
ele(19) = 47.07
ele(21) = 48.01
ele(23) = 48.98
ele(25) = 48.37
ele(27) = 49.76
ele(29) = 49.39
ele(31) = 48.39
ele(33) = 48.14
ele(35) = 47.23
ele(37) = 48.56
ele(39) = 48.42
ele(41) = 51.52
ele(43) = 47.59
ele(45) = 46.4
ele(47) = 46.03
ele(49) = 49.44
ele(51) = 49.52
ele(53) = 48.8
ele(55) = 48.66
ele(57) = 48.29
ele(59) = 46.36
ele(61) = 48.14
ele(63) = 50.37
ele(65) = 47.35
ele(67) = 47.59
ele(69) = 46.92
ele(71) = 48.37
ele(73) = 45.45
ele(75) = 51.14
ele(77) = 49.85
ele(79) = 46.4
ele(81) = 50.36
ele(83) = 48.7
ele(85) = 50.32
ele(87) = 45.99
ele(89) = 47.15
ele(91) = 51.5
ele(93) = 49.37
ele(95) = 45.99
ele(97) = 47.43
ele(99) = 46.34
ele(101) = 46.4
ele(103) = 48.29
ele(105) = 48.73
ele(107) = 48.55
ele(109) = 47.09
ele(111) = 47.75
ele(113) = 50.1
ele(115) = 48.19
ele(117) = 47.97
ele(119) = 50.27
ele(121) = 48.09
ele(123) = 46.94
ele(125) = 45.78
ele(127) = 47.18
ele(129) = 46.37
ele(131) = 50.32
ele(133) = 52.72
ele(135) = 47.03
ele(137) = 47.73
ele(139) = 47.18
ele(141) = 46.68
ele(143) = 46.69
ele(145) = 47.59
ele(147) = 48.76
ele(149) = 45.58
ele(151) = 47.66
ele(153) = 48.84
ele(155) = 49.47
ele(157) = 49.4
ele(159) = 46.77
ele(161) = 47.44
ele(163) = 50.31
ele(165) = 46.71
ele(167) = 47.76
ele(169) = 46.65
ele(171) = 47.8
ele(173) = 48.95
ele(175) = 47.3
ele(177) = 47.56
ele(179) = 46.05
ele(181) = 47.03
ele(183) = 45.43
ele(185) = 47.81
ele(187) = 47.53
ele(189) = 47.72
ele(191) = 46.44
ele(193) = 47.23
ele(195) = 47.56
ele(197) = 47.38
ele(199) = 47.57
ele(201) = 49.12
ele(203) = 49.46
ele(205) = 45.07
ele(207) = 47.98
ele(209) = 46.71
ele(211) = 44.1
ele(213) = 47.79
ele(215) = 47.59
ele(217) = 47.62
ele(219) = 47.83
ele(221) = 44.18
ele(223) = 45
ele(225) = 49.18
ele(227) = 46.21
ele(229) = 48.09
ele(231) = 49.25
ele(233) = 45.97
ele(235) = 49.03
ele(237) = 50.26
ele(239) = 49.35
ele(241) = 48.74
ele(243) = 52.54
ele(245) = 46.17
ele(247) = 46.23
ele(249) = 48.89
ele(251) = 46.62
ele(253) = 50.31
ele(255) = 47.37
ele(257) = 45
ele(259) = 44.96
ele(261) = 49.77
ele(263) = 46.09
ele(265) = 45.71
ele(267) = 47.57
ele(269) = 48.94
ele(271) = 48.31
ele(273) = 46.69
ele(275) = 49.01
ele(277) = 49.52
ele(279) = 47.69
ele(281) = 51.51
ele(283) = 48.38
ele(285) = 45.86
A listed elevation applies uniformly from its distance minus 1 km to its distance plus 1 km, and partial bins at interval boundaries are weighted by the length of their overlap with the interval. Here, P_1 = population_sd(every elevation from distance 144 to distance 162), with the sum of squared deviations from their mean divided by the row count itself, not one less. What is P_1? 1.2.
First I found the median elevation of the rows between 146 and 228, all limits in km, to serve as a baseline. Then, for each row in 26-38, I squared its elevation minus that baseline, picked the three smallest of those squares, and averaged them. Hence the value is 0.38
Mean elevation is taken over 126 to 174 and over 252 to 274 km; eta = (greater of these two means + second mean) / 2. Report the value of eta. 47.7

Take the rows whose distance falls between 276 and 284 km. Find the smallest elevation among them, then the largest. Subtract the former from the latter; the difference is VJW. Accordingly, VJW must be 3.8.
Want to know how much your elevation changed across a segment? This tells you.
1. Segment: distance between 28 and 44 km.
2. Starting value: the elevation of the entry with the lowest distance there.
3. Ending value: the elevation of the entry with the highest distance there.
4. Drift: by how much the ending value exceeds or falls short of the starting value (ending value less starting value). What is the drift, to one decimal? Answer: -1.8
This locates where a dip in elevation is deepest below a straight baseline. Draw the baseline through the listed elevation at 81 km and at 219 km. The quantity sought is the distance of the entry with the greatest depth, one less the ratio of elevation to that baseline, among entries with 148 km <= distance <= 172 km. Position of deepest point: 149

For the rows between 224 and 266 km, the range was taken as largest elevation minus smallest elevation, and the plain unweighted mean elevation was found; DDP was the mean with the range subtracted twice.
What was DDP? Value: 32.7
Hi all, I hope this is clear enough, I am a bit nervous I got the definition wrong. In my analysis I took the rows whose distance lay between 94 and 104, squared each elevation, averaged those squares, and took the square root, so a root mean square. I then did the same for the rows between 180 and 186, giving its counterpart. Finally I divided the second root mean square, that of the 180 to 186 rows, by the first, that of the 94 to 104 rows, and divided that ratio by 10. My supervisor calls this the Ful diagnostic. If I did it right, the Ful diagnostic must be 0.100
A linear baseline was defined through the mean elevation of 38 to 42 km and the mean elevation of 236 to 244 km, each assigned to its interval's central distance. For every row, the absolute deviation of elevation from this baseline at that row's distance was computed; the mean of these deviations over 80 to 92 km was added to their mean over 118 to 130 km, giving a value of 4.4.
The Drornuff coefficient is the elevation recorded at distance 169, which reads 46.65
